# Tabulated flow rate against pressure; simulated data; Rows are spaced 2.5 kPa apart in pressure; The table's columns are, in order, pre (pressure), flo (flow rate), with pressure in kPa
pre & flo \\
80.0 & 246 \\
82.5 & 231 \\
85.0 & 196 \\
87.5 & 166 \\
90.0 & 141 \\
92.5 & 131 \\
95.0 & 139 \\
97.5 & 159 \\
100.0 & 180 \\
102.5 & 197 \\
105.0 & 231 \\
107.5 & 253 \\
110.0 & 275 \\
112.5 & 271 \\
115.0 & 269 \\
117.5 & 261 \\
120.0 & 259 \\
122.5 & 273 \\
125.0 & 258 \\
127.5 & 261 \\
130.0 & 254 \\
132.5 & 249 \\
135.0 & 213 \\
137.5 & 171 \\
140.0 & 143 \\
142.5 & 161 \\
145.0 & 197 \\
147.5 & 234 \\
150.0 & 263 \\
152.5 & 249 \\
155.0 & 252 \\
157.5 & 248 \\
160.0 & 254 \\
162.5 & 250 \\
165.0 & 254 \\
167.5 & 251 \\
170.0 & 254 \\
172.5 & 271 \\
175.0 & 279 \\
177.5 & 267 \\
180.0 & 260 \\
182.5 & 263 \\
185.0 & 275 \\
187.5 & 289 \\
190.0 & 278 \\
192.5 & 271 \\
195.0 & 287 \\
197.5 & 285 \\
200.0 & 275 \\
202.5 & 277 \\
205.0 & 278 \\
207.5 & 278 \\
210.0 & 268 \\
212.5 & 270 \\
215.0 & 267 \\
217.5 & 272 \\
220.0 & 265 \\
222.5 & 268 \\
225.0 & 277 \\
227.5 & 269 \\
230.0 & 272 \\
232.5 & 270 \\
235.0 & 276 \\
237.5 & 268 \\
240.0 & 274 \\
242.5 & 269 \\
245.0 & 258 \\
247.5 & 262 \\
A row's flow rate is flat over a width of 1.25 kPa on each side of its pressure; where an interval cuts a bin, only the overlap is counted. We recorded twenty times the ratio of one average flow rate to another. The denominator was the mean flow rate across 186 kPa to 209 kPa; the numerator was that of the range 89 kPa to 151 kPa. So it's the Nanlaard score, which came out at 16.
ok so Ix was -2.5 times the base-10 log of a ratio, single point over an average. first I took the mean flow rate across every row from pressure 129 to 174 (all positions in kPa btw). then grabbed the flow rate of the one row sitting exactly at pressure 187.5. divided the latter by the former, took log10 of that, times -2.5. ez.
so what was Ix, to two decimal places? -0.24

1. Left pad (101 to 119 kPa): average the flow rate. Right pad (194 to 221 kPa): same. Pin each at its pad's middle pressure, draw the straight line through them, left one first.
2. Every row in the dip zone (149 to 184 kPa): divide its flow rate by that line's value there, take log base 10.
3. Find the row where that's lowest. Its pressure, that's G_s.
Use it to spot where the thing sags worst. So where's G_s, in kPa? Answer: 157.5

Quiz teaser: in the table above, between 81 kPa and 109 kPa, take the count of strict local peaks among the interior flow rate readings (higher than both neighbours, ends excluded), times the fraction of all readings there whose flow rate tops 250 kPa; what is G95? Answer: 0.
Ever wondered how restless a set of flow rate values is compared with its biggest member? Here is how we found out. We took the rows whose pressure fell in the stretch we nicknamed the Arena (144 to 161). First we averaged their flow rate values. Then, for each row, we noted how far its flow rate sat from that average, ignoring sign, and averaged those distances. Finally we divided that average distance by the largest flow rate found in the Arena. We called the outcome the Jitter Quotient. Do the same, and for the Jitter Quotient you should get 0.059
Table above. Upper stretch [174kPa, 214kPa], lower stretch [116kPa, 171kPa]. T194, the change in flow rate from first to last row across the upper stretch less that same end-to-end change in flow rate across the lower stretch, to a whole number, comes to -2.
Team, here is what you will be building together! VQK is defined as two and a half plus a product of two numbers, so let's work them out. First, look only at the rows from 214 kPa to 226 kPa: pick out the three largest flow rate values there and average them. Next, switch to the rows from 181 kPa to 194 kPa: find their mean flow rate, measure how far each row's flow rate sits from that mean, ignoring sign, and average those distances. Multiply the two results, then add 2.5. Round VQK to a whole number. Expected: 1811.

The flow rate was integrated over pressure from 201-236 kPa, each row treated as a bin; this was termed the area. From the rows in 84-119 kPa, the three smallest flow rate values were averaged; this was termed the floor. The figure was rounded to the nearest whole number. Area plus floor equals 9654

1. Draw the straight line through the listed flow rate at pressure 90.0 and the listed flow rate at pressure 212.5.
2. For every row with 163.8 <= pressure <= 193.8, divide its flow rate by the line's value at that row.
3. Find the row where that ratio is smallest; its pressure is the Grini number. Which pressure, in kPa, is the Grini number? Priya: 192.5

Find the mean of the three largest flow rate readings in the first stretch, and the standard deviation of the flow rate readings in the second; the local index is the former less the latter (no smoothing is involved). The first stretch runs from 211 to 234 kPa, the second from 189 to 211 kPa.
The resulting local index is 268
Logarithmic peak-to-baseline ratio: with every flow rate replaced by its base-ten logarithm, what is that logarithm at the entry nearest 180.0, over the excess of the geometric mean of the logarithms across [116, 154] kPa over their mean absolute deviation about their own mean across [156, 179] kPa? 1.03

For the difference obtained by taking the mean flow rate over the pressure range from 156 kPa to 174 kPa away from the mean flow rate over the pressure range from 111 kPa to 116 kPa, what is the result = 15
